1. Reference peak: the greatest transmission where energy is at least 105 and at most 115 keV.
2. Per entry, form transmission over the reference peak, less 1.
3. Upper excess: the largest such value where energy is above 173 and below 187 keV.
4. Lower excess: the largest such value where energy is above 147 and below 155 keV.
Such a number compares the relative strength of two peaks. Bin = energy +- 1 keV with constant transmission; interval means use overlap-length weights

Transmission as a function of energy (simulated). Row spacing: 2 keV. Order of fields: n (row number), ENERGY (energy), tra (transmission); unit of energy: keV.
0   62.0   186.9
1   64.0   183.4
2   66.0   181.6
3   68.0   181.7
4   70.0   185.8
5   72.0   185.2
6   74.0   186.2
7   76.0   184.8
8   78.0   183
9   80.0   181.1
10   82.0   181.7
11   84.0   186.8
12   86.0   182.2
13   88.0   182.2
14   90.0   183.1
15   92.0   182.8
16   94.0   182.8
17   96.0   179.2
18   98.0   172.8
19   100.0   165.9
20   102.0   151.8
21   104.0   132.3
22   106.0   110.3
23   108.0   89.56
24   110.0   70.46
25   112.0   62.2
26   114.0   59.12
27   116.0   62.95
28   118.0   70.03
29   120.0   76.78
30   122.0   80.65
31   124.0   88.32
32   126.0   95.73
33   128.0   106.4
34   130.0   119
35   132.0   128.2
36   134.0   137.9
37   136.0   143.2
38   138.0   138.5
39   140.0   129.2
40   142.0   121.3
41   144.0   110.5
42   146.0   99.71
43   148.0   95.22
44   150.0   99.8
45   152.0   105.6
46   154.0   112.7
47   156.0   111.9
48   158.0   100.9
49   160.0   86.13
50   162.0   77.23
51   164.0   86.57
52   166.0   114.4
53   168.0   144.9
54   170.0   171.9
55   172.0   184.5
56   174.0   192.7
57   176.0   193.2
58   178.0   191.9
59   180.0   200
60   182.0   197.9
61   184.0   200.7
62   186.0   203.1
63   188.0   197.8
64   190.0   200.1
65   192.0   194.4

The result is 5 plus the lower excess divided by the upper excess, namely 5.0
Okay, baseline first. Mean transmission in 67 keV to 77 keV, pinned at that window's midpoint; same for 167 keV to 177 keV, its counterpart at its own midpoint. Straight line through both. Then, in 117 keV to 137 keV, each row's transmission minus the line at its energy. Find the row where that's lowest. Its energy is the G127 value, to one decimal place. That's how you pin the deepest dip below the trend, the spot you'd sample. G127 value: 118.0 keV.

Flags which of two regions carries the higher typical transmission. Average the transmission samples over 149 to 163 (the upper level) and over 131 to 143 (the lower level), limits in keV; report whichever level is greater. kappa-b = 133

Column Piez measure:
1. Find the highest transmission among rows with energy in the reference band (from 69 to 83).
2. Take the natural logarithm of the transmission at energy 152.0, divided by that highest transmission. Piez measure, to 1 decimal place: -0.6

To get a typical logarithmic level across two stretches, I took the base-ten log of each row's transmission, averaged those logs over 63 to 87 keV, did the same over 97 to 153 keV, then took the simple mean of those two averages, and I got 2.14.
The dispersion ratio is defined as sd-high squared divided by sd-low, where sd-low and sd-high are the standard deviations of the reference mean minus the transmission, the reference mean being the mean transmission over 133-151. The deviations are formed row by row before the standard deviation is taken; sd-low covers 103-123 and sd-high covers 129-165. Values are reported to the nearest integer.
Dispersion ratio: 16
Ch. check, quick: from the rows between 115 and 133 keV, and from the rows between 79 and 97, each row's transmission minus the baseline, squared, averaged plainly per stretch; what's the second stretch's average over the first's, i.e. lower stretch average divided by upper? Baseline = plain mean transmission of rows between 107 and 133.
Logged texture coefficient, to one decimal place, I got 19.5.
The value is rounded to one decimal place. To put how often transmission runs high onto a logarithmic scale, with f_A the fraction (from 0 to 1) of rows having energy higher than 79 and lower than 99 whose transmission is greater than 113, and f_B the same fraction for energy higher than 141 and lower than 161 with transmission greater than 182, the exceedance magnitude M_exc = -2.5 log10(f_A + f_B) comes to 0.0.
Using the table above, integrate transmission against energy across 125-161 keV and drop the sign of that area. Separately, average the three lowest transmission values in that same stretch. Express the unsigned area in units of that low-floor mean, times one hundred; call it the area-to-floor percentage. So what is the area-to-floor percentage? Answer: 4422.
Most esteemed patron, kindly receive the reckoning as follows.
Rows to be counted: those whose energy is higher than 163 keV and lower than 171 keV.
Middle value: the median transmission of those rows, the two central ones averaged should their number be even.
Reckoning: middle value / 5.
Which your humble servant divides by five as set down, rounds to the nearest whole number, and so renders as 26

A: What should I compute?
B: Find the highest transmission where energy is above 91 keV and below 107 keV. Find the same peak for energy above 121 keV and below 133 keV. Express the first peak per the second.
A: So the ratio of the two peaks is 1.4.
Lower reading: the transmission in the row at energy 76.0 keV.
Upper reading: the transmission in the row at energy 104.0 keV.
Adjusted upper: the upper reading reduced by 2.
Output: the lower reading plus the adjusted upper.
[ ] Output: 315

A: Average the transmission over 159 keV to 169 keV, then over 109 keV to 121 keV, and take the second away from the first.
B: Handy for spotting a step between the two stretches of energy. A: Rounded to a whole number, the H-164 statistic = 35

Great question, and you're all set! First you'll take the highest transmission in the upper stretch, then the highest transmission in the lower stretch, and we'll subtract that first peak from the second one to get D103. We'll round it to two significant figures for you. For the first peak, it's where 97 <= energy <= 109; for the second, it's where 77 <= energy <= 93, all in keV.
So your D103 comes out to 14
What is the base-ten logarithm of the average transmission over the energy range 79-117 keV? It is 2.16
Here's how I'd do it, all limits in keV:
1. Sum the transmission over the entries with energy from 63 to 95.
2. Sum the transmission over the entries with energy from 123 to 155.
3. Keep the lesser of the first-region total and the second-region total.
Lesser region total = 1831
